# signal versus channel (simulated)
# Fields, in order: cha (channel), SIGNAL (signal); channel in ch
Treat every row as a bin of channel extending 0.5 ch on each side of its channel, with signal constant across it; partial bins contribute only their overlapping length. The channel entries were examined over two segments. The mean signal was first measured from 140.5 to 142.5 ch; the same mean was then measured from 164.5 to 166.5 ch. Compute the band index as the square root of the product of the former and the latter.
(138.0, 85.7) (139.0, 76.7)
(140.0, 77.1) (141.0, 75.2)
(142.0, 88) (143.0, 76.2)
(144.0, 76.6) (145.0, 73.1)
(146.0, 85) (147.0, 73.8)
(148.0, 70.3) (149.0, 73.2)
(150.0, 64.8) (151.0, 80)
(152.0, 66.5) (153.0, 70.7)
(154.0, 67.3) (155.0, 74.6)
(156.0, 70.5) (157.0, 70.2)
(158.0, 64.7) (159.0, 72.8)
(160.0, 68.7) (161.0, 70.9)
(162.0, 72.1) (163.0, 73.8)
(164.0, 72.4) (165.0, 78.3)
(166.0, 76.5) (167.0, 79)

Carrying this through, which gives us 79.5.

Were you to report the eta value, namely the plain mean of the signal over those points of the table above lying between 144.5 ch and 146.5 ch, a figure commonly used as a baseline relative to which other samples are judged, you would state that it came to 79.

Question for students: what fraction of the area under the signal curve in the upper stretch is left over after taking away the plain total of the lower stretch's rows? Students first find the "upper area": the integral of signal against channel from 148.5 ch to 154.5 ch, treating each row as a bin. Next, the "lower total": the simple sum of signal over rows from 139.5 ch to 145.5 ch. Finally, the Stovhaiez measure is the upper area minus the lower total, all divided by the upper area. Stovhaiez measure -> -0.10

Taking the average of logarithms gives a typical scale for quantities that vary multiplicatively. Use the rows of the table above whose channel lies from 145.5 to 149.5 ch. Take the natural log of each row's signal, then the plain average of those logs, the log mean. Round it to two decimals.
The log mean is 4.32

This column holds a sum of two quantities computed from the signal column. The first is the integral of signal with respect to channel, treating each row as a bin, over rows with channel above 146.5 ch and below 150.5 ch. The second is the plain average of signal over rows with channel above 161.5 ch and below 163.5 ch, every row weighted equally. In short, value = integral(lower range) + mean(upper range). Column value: 355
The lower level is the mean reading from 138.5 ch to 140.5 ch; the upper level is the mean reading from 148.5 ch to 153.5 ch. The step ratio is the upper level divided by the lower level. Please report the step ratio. 0.924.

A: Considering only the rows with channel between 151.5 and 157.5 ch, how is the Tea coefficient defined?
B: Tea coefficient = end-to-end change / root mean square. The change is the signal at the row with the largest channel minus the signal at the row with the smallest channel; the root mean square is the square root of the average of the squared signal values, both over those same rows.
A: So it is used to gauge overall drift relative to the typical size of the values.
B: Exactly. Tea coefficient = 0.05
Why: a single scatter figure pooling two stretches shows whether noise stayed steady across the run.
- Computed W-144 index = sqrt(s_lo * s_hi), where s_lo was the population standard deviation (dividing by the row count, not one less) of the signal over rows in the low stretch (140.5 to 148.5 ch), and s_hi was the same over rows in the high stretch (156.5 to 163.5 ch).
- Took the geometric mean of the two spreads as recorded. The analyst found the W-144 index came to 4.0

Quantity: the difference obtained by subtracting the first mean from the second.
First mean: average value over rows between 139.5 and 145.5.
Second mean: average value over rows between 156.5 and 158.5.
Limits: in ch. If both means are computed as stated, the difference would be -10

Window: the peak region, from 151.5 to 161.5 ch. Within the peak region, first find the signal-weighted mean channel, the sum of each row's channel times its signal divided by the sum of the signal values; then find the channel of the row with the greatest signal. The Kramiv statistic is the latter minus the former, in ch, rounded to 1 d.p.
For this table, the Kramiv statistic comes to -1.5 ch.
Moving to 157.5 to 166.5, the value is 2.9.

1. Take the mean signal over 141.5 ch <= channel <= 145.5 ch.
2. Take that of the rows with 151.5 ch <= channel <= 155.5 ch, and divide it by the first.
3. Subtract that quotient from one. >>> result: 0.11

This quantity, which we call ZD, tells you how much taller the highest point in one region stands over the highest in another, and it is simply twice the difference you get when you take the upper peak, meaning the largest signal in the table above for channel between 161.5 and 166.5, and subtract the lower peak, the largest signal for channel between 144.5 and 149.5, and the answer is -13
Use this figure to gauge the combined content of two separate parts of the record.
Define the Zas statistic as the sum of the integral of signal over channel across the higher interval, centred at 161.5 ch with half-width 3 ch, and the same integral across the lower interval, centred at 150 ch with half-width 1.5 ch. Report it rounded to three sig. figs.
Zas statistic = 649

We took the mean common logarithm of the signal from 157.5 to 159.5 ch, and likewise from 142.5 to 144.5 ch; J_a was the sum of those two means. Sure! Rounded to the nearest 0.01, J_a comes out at 3.72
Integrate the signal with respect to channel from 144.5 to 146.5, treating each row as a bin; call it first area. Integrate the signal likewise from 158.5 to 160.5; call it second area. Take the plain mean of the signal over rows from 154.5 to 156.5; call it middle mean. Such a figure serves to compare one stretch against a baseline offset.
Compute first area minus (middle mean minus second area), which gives 227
